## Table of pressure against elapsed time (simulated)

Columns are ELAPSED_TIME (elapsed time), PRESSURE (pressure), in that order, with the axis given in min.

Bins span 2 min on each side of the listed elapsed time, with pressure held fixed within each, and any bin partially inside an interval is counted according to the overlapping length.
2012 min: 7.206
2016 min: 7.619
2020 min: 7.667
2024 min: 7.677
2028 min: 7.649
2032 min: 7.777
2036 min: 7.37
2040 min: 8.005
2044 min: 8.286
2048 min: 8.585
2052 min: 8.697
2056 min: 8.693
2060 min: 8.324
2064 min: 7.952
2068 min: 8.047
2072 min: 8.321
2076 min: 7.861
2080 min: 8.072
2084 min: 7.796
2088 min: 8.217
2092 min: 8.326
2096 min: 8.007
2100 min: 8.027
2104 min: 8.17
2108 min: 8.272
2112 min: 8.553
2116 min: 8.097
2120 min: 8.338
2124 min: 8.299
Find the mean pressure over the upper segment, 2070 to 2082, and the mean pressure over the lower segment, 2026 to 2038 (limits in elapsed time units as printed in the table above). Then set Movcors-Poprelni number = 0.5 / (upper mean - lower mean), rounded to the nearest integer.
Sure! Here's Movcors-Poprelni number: 1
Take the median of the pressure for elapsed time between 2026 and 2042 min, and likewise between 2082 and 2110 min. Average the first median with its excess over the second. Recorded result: 3.6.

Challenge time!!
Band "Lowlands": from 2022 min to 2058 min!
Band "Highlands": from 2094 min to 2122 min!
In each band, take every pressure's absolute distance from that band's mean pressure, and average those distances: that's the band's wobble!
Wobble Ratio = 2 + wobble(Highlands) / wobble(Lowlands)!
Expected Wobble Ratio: 2.36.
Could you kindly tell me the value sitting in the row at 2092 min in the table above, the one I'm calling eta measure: 8.326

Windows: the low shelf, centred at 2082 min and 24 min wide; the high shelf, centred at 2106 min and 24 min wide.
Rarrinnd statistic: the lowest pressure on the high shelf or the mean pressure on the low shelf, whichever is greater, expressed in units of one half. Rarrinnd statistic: 16.2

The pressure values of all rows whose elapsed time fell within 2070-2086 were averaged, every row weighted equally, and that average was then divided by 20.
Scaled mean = 0.401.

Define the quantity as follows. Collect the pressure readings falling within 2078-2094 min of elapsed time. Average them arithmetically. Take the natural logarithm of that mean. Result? 2.09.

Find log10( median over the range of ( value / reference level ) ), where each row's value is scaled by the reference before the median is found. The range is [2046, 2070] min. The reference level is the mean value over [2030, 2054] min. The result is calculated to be 0.018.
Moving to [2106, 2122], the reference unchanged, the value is 0.010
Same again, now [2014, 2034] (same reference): -0.025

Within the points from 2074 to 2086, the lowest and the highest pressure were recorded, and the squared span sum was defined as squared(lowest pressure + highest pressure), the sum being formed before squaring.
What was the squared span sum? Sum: 252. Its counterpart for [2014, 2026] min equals 234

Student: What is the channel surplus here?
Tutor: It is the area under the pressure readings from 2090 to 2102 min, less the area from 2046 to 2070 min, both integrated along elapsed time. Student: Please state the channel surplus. -104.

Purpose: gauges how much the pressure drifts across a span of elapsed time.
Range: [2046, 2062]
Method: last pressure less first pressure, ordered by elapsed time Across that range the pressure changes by -0.26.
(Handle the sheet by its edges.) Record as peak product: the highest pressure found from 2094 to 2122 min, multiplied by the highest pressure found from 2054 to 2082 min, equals 74.4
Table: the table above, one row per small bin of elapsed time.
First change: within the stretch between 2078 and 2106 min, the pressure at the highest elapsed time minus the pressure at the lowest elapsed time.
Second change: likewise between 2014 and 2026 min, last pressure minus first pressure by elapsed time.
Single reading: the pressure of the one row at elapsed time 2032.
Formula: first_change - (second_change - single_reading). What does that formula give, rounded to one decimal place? 7.8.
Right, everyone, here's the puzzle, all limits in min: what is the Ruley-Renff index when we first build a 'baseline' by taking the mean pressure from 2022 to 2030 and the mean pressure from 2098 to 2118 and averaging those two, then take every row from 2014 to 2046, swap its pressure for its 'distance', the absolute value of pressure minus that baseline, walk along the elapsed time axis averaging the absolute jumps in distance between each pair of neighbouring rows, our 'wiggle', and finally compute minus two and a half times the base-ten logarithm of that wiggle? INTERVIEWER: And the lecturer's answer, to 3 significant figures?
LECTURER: 1.74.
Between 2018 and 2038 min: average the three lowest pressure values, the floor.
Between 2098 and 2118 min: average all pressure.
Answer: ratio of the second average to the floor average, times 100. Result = 109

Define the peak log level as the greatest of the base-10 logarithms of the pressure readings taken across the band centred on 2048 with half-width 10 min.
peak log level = 0.939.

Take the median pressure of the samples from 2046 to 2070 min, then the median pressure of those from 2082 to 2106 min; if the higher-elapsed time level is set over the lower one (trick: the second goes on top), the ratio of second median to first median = 0.96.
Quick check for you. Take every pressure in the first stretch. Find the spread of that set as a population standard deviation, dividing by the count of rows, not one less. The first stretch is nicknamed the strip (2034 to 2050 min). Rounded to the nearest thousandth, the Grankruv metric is 0.449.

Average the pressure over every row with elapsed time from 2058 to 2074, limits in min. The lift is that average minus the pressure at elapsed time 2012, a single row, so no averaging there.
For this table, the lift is 1.0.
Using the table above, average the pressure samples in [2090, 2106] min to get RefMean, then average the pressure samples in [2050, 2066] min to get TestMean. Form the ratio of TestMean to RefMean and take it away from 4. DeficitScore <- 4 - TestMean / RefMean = 2.97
